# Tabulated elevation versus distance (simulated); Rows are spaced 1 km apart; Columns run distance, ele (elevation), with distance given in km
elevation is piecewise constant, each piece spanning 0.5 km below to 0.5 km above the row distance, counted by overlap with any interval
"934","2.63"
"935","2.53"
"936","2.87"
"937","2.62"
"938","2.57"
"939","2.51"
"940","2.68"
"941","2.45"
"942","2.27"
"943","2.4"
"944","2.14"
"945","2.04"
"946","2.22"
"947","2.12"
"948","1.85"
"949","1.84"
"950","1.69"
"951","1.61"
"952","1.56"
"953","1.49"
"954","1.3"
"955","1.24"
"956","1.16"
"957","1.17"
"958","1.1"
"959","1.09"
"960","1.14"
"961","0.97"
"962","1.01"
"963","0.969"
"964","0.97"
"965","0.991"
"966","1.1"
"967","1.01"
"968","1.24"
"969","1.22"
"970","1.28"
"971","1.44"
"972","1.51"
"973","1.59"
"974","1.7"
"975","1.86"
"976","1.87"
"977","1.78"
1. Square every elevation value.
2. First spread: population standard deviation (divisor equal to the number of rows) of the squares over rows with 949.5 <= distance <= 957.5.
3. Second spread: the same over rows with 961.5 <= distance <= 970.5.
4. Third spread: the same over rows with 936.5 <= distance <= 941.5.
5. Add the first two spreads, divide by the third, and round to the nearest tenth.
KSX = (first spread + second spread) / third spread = 2.0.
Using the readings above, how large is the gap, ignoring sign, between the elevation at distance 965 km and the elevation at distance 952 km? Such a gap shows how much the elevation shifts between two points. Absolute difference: 0.57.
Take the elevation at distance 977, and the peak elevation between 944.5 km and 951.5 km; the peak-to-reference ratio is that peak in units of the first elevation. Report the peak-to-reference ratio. 1.25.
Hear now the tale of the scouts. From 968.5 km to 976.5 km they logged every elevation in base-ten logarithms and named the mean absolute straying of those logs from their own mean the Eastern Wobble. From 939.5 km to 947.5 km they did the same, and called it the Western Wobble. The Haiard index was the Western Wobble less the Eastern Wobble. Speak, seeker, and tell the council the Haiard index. -0.025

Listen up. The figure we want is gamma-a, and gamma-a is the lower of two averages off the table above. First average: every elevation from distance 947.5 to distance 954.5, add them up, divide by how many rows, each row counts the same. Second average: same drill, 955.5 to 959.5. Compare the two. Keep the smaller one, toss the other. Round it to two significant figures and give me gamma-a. 1.1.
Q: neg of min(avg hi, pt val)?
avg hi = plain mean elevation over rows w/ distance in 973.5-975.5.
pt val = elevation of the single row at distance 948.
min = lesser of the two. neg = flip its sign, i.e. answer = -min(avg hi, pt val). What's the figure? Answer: -1.78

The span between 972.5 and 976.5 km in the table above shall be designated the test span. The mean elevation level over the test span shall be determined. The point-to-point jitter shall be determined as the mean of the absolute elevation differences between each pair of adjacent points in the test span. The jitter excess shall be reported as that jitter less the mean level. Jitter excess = -1.7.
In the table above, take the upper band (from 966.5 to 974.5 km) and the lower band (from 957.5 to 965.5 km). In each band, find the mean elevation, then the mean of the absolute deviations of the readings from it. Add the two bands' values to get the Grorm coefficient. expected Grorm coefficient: 0.246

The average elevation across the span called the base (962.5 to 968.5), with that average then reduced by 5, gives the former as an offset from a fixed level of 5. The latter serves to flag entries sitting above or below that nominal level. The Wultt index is -4.0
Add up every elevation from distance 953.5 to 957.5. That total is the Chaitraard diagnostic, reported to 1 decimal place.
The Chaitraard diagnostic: 4.9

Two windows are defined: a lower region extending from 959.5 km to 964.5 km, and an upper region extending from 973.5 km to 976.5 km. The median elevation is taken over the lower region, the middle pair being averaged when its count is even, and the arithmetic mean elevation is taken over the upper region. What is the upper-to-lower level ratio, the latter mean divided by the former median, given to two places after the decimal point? 1.87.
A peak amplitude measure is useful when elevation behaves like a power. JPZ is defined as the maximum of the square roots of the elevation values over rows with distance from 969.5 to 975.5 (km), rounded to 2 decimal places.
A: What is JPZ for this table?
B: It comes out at 1.36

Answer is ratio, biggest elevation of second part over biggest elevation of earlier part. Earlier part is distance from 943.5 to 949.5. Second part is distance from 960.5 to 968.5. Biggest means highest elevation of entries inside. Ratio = 0.56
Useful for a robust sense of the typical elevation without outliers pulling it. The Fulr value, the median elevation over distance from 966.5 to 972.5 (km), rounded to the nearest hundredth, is 1.26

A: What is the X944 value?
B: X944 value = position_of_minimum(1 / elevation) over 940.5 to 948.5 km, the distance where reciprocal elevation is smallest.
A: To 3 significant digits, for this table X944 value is 941 km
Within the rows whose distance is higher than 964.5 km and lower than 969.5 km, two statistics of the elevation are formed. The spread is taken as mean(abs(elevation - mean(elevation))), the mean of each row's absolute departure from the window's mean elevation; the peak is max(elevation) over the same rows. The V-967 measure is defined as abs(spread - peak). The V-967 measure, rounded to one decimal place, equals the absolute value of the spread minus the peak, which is 1.1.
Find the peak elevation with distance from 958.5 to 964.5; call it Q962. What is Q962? 1.14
